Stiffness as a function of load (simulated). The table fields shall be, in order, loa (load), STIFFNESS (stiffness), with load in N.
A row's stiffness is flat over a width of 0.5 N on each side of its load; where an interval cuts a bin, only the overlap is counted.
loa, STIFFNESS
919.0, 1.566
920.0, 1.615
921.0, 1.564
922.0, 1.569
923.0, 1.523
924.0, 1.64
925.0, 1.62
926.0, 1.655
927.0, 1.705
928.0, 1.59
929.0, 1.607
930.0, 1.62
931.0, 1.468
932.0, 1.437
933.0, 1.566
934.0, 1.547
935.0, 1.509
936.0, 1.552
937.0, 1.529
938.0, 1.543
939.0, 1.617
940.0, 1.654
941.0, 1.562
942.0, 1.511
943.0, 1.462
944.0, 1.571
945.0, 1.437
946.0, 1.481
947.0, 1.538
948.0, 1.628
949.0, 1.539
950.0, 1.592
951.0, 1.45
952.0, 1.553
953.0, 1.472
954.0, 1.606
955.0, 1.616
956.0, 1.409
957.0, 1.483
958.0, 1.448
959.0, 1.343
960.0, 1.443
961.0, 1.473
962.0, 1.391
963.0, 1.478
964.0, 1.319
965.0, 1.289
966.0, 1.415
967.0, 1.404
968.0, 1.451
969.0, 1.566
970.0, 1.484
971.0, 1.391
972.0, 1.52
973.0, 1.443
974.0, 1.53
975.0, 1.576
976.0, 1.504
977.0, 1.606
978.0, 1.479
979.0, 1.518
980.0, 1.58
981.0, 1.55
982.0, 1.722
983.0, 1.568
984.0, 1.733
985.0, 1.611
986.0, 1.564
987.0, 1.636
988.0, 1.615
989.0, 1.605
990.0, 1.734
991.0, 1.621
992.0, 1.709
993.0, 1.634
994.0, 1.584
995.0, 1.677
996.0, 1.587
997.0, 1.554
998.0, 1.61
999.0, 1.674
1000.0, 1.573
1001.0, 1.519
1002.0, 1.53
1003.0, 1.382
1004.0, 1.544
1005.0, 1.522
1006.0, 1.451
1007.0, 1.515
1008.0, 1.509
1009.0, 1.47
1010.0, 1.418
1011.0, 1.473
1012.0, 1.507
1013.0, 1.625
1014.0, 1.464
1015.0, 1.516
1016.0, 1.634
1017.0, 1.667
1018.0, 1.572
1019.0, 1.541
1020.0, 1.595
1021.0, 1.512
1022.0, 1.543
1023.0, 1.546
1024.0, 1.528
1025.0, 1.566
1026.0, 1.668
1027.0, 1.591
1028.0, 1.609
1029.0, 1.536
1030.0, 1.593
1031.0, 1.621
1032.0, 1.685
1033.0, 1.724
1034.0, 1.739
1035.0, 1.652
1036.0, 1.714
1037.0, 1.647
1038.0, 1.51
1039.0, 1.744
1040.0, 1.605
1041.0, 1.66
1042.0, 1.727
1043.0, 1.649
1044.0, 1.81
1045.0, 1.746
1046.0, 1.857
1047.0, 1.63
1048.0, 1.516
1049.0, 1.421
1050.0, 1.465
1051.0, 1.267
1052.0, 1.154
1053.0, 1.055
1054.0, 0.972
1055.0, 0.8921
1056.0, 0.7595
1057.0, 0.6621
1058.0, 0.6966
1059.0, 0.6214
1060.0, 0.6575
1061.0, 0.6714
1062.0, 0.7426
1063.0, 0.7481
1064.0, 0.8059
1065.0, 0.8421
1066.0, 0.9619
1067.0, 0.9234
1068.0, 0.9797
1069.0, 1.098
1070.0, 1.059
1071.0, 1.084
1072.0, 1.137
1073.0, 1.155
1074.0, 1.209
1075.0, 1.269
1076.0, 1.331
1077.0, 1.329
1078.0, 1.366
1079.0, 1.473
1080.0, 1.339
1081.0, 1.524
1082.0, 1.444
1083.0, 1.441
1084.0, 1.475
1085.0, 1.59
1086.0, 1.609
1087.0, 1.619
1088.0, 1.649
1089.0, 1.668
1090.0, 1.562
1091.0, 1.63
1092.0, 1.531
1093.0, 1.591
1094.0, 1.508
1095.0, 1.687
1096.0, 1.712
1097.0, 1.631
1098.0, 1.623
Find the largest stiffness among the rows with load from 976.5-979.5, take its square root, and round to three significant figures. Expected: 1.27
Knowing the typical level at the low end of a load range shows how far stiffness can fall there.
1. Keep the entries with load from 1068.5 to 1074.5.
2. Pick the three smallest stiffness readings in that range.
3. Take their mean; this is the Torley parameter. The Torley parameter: 1.08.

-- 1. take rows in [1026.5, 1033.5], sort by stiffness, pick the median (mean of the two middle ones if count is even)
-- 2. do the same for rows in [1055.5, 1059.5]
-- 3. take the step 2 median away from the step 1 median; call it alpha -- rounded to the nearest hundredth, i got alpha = 0.93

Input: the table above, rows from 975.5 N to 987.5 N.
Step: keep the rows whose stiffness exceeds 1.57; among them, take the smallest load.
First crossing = 977.0 N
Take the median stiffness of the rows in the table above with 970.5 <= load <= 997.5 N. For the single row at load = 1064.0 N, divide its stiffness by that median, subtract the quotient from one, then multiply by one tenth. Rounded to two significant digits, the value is 0.049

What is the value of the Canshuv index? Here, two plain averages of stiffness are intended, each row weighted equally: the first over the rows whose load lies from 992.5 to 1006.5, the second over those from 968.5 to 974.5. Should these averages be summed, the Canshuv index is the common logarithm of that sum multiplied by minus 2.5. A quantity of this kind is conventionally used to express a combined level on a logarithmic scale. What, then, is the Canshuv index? -1.21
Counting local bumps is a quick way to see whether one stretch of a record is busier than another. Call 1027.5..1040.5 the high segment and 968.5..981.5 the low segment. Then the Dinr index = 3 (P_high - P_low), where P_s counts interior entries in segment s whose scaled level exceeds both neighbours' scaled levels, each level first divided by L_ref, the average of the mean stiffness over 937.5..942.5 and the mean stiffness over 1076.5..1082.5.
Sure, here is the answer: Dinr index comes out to -3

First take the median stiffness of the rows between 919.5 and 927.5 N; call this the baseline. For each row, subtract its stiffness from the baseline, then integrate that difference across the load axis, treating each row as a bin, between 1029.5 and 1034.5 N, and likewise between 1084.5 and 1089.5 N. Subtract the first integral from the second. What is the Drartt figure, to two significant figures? 0.23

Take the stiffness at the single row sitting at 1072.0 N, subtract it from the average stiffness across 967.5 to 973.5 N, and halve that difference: 0.17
